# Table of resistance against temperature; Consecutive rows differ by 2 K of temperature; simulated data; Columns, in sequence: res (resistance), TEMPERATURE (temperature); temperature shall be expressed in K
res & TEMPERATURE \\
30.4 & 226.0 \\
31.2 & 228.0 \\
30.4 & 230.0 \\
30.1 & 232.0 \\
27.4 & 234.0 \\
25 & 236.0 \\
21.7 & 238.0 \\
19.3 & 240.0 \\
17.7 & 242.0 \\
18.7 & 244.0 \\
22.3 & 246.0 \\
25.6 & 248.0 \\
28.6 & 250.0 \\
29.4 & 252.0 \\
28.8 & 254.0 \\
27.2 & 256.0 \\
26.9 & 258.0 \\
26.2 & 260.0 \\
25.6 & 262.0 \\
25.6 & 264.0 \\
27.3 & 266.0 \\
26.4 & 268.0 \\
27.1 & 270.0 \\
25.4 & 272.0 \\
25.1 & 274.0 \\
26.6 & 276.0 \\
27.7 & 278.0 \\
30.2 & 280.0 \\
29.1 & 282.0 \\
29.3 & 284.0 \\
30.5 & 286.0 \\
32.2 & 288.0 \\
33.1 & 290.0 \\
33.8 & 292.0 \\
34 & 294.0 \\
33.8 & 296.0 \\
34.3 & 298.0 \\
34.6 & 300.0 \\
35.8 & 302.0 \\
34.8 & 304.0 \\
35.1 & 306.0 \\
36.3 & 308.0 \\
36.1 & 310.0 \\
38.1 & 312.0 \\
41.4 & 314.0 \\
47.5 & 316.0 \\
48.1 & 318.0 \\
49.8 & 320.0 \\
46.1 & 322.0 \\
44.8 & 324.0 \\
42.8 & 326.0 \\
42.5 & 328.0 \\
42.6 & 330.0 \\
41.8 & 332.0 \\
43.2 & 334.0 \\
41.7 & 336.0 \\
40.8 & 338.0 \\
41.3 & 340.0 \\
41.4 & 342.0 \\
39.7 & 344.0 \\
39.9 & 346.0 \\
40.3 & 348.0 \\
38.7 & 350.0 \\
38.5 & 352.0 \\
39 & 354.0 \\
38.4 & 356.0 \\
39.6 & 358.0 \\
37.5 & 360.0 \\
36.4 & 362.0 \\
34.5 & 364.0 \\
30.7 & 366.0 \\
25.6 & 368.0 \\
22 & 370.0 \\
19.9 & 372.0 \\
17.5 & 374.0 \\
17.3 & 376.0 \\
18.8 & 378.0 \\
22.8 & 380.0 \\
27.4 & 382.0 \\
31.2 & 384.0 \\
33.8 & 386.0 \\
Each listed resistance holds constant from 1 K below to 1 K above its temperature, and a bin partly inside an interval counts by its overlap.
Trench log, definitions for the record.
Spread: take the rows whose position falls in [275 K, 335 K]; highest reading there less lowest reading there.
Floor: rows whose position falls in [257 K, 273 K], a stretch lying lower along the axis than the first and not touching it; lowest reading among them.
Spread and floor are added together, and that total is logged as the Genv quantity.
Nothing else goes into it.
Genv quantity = 49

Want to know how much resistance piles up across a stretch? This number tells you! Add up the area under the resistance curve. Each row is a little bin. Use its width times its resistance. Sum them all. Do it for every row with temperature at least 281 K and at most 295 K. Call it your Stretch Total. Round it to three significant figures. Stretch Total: 444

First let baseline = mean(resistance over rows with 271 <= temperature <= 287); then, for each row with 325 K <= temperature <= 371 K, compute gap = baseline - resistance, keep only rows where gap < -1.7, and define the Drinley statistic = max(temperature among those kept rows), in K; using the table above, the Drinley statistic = 366.0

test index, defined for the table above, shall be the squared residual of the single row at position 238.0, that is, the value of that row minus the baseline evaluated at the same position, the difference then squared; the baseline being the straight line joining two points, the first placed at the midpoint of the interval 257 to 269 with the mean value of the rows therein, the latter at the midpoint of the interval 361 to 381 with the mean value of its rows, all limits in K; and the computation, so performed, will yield 25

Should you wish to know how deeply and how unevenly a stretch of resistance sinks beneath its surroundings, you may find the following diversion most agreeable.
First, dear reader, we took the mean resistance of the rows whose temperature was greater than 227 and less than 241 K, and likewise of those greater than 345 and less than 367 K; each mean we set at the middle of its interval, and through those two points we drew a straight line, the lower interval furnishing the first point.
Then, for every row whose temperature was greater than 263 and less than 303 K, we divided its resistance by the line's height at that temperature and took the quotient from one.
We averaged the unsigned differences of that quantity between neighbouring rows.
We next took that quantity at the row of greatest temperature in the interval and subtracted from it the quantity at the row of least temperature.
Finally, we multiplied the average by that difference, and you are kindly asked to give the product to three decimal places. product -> -0.006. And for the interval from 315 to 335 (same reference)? 0.007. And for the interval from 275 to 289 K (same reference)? -0.006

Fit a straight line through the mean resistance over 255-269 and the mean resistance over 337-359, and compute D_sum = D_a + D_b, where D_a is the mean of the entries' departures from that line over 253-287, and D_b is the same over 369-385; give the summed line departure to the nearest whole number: -23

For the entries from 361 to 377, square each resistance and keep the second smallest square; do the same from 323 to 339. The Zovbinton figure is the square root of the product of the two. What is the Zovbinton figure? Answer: 730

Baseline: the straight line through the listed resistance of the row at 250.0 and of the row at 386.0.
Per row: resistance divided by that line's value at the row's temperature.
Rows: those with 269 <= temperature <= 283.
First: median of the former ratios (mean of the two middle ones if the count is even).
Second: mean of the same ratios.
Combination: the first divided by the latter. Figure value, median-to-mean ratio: 1.00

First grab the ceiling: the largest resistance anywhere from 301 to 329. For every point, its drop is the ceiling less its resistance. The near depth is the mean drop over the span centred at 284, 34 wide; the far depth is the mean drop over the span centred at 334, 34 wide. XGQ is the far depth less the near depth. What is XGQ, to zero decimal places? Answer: -12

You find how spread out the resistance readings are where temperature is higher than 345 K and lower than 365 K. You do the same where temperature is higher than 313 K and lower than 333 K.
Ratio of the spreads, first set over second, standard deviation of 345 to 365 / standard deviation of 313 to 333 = 0.59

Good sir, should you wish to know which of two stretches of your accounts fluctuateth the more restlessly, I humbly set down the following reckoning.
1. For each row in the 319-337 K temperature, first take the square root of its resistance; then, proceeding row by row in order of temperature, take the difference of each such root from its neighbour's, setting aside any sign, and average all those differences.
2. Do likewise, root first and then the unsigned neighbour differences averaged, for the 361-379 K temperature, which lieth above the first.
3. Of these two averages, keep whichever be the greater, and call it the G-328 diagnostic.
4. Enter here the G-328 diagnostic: 0.26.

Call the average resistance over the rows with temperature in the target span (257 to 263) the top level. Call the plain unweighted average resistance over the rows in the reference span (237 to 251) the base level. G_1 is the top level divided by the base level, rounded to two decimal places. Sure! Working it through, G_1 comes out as 1.19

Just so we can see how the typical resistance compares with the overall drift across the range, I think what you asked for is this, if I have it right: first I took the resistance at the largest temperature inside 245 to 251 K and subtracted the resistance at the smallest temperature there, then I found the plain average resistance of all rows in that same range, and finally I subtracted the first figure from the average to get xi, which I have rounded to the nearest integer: 19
